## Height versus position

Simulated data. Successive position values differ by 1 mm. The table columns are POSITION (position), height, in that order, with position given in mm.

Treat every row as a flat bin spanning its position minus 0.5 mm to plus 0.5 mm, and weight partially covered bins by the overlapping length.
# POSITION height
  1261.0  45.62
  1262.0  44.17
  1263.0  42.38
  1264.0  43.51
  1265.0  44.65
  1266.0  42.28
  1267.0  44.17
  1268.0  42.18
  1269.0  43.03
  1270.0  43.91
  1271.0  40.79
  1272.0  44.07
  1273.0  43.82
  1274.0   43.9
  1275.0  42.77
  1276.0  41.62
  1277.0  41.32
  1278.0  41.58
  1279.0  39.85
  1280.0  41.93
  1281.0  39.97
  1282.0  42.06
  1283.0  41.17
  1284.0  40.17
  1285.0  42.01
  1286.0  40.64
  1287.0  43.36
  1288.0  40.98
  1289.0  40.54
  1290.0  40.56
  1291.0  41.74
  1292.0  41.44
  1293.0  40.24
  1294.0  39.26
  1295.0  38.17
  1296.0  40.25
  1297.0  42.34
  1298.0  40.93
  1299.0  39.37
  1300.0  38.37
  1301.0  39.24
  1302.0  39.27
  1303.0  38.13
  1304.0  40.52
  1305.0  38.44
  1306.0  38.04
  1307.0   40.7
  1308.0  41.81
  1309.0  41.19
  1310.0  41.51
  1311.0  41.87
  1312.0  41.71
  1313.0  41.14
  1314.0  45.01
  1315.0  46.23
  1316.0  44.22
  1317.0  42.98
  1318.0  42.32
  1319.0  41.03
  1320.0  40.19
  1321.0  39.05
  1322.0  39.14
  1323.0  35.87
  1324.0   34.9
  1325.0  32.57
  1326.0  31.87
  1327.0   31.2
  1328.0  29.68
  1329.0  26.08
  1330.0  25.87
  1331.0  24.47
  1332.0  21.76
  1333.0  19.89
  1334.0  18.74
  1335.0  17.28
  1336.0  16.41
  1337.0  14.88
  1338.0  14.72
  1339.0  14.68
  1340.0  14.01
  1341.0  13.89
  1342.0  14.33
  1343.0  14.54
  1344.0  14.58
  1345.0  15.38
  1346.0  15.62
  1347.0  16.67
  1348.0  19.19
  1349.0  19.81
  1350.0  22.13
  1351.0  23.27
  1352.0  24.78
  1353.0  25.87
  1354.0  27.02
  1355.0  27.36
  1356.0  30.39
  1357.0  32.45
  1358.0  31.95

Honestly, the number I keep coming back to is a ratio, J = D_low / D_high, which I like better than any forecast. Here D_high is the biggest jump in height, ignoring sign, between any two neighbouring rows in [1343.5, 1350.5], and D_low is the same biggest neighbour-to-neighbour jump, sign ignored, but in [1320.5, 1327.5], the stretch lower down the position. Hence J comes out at 1.3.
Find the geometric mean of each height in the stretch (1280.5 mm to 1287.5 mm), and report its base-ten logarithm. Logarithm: 1.62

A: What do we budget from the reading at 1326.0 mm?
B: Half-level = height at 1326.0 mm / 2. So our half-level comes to 15.9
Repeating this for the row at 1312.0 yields 20.9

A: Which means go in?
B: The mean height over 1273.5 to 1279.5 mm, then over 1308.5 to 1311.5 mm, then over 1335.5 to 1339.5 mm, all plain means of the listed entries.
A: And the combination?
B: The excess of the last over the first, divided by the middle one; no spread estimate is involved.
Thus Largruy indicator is -0.64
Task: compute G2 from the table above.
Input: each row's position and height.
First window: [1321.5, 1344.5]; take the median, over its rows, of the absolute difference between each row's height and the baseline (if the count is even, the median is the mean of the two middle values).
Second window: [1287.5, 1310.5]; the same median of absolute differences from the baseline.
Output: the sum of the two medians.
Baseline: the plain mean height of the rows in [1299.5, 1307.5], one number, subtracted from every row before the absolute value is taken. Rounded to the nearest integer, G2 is 21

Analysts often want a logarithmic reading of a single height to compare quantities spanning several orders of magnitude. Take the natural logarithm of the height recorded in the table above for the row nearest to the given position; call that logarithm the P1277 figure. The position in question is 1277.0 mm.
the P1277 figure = 3.72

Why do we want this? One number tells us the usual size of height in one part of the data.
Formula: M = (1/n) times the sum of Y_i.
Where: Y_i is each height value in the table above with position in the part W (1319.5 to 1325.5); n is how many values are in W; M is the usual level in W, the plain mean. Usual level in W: 37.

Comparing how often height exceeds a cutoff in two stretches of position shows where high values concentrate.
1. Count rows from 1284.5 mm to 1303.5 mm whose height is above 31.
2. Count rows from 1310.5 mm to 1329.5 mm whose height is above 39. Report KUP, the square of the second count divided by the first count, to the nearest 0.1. 7.6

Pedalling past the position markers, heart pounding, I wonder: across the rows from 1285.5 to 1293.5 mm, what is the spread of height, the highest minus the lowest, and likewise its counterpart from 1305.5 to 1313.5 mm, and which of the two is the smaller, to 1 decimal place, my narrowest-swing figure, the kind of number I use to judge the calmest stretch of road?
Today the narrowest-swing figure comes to 3.1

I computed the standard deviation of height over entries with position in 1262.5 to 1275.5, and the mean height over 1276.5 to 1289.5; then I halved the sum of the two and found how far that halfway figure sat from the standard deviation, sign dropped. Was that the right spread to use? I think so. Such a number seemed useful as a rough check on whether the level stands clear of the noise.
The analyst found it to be 20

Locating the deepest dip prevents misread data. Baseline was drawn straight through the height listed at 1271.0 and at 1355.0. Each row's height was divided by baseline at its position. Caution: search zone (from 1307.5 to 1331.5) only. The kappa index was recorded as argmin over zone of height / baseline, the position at 1331.0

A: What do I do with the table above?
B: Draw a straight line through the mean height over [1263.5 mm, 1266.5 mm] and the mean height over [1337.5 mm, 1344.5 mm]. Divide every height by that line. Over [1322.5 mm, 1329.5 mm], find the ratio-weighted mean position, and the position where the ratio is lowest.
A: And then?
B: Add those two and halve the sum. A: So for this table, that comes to 1327.4 mm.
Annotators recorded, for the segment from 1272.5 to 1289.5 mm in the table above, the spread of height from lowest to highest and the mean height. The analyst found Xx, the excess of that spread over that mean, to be -38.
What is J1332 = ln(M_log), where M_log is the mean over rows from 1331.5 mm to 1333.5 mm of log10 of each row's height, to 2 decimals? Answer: 0.28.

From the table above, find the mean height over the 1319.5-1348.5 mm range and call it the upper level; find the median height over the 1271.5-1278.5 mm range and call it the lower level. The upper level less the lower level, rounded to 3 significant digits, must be -19.8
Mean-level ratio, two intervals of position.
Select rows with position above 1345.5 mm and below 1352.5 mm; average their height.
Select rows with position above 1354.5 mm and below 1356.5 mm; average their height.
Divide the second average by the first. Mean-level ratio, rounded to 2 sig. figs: 1.4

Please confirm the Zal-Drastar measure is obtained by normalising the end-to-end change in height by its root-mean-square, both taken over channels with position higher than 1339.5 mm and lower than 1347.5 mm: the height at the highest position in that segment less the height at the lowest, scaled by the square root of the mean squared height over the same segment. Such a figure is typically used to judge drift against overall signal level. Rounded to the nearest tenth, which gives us 0.2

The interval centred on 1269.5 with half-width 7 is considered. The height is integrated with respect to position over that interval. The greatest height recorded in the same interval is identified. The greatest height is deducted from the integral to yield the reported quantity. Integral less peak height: 558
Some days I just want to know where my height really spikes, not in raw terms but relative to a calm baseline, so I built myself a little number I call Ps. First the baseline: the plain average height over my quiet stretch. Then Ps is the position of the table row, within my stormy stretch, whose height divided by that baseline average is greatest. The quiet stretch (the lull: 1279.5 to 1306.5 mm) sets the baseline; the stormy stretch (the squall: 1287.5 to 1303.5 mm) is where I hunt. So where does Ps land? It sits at 1297.0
